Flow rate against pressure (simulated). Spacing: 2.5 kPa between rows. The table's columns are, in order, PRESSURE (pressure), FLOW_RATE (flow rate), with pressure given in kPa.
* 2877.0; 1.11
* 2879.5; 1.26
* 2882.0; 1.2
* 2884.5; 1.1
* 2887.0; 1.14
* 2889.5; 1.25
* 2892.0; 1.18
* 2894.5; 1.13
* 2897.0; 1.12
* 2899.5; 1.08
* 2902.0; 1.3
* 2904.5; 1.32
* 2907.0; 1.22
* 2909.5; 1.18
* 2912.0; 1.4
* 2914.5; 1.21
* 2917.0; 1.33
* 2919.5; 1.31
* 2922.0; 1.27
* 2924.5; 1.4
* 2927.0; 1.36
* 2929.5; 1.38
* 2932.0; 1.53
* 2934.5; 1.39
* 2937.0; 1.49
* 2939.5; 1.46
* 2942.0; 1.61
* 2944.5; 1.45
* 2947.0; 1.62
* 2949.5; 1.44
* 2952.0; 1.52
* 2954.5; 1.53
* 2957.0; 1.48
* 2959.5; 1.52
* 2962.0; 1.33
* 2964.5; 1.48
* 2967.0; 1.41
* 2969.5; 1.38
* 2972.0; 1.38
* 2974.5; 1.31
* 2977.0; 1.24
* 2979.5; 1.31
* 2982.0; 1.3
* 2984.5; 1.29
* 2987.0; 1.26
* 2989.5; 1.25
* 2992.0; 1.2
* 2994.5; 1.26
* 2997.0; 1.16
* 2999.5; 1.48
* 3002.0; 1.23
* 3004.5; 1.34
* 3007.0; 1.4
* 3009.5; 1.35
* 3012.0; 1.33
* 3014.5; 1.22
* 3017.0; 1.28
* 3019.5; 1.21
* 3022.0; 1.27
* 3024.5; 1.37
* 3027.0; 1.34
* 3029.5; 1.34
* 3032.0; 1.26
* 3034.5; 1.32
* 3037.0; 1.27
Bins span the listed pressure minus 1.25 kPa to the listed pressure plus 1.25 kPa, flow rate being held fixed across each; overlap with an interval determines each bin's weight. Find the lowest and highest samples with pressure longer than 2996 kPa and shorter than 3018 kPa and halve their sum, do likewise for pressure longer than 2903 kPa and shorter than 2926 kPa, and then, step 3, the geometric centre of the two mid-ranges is 1.30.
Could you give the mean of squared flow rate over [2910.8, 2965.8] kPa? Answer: 2.06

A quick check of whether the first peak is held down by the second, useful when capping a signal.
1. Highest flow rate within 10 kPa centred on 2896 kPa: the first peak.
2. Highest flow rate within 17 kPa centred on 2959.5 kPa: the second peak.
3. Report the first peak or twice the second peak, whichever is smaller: 1.18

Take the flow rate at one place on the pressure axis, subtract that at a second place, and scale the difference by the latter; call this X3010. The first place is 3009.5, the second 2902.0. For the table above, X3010 0.038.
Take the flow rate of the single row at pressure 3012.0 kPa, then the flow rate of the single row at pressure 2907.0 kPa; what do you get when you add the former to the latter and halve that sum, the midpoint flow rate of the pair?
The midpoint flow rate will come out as 1.275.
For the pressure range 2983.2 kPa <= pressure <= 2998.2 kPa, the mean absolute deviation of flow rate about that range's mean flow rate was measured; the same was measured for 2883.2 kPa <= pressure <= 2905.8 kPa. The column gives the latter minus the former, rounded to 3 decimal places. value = 0.036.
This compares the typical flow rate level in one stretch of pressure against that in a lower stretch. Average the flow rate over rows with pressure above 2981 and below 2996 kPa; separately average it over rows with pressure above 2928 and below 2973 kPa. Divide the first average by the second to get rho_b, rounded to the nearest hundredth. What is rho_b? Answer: 0.86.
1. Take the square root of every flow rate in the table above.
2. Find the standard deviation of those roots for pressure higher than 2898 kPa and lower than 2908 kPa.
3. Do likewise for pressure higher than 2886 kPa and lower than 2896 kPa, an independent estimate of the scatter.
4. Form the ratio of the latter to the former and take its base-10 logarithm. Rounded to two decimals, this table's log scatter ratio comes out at -0.30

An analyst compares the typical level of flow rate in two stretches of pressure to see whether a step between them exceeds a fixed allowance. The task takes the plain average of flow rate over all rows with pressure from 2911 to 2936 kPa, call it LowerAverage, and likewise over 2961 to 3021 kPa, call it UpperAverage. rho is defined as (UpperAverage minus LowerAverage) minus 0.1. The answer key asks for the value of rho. -0.15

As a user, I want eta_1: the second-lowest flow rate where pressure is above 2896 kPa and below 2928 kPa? 1.12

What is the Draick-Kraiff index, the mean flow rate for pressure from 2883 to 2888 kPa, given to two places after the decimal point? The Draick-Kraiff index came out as 1.12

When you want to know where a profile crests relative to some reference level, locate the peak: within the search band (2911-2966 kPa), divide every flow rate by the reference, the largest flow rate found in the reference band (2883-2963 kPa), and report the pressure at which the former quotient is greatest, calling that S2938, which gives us 2947.0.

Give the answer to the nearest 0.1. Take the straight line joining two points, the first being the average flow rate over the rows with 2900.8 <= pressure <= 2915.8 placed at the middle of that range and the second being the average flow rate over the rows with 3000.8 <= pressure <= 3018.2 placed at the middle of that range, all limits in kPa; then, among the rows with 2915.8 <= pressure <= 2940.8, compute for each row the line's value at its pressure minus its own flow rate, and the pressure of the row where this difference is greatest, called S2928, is 2922.0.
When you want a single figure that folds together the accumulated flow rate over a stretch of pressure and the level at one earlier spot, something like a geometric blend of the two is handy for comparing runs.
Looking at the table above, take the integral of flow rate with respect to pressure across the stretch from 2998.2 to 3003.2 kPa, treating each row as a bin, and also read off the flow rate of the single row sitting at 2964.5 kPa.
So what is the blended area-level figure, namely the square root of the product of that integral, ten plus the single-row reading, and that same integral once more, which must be 23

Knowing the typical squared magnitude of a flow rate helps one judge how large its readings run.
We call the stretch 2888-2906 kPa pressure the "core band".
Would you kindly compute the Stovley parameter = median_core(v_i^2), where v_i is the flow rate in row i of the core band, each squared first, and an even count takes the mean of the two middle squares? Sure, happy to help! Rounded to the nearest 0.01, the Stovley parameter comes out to 1.39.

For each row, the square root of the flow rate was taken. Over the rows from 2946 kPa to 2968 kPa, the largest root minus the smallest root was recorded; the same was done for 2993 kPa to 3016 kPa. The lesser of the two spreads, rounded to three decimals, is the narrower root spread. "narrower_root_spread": 0.120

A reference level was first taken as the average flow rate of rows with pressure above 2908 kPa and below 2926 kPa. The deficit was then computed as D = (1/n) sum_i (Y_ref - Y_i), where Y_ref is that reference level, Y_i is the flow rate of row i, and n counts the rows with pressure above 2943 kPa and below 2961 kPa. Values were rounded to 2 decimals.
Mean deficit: -0.21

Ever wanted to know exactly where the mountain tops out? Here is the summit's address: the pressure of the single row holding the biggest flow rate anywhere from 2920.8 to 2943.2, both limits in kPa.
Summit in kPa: 2942.0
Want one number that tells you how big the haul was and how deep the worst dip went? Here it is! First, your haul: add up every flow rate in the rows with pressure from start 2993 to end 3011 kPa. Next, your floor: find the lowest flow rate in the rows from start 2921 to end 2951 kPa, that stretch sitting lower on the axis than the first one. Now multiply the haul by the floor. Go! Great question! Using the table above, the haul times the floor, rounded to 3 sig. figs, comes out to 11.7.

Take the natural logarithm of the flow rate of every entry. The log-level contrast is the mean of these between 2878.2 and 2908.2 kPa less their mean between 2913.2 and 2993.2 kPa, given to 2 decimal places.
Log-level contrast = -0.15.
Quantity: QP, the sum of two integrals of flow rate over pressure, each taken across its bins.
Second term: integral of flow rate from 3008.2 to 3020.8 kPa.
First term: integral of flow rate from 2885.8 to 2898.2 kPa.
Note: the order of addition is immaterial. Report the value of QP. 30.5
